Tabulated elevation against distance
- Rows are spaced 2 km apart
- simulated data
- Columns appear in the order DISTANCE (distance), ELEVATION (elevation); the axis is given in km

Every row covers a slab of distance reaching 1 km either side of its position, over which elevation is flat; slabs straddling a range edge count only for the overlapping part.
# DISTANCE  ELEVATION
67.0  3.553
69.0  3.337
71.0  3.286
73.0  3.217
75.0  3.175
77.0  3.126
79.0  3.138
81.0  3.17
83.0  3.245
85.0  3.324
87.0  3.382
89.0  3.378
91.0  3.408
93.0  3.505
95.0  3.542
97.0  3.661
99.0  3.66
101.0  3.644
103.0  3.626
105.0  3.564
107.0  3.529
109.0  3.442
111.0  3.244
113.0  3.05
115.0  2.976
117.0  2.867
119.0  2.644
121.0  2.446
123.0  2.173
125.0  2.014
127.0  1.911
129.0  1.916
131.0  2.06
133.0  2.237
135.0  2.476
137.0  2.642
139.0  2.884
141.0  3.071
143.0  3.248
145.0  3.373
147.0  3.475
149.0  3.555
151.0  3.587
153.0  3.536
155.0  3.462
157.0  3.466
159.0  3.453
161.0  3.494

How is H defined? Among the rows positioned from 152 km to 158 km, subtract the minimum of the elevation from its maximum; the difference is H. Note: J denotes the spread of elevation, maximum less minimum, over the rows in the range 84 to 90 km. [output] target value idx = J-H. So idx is -0.02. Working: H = 0.1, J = 0.1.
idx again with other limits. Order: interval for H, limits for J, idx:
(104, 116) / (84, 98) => -0.25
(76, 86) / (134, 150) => 0.88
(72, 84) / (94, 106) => 0.00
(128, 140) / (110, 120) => -0.37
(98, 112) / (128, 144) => 0.92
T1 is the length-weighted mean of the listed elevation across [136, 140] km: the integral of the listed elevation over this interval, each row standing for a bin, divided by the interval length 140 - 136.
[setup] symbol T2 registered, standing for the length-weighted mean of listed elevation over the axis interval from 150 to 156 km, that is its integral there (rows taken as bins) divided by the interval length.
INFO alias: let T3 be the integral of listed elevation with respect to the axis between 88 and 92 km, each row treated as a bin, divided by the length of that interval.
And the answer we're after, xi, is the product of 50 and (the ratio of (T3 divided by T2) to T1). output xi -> 17.4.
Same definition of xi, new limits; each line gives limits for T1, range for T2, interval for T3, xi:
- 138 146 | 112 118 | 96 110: 19.3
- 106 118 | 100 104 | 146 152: 15.3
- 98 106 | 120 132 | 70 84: 21.1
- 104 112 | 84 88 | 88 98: 15.1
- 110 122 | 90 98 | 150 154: 17.6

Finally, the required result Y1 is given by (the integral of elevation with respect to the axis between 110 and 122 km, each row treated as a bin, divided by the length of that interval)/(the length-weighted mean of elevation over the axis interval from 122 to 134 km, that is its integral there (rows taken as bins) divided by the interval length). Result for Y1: 1.40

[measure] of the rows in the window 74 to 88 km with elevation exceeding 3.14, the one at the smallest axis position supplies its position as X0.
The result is 75.0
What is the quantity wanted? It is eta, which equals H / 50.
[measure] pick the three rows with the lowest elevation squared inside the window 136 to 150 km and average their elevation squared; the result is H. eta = 0.16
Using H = 8.2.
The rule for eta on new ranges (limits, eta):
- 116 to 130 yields 0.08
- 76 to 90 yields 0.20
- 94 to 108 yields 0.25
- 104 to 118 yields 0.18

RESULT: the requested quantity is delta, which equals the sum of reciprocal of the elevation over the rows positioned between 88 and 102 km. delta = 1.98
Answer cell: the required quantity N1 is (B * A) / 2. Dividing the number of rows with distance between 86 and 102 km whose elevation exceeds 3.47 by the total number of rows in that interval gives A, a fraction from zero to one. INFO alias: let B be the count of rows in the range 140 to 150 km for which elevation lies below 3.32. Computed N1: 0.6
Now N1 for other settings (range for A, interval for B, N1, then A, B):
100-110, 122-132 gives 2.0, 0.8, 5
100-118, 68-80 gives 1.1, 0.4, 5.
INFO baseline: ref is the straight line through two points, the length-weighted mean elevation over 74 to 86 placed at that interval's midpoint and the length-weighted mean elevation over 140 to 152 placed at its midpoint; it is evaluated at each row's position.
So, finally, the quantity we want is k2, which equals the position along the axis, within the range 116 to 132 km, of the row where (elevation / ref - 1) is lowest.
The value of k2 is 127.0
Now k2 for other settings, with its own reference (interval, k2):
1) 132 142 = 133.0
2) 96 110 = 109.0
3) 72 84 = 77.0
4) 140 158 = 141.0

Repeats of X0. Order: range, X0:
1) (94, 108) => 95.0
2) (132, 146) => 143.0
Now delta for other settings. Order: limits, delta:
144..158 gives 2.00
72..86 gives 2.19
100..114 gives 2.04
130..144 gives 2.70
